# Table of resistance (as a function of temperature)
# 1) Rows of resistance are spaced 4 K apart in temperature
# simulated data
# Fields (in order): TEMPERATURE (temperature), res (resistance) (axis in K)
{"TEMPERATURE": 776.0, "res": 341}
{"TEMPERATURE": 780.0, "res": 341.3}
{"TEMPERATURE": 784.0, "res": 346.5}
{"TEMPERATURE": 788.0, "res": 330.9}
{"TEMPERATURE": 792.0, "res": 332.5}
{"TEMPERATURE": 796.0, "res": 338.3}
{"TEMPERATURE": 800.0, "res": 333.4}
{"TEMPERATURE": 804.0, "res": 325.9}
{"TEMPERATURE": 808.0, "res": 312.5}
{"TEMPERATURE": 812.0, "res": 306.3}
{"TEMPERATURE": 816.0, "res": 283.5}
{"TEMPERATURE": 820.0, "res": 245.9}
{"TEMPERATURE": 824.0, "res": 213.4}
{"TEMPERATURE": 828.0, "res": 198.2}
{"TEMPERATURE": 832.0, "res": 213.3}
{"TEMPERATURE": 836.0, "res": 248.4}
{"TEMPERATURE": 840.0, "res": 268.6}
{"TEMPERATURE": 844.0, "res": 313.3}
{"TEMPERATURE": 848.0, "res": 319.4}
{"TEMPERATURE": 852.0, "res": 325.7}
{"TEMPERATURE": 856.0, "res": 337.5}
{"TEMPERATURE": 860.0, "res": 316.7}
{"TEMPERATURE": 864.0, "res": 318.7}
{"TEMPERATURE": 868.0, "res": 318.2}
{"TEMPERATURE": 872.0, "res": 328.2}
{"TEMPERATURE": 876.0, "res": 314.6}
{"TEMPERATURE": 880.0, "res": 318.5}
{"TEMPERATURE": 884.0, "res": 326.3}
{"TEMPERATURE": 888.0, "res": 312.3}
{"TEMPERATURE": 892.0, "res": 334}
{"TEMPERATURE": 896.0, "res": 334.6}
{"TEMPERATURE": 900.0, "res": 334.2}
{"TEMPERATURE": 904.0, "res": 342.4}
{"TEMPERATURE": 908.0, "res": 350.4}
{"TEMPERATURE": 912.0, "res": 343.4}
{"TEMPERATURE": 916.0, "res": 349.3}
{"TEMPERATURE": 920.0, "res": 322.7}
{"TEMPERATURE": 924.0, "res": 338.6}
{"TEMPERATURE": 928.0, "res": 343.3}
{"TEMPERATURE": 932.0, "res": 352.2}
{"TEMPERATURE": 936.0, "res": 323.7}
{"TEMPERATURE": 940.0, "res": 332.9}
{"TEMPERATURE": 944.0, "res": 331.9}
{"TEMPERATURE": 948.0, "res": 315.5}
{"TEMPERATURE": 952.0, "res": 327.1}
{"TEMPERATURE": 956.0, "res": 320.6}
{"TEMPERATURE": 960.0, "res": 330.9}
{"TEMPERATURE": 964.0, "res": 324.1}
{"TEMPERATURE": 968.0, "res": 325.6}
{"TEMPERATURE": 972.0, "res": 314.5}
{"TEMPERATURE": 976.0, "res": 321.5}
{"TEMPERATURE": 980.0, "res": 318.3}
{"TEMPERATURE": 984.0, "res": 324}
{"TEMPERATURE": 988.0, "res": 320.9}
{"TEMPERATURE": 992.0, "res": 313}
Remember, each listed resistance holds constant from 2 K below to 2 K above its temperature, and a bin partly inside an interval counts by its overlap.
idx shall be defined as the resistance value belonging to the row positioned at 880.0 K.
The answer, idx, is 318.5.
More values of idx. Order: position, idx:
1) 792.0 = 332.5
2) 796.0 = 338.3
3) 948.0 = 315.5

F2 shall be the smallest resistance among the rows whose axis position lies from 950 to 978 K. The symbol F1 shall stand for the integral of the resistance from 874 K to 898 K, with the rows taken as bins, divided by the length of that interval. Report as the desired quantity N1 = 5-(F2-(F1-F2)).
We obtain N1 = -301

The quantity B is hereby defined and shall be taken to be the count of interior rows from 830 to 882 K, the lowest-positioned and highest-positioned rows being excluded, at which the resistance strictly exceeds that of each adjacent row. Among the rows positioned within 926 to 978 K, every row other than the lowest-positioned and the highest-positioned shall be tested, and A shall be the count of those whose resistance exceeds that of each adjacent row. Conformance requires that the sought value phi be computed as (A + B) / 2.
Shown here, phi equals 4.00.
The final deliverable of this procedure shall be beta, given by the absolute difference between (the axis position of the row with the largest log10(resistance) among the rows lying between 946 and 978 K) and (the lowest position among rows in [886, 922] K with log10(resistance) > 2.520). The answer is 68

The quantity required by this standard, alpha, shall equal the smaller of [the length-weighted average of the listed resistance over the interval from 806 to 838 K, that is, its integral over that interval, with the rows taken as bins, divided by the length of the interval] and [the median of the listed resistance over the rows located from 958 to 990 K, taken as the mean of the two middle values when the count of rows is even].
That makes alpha 253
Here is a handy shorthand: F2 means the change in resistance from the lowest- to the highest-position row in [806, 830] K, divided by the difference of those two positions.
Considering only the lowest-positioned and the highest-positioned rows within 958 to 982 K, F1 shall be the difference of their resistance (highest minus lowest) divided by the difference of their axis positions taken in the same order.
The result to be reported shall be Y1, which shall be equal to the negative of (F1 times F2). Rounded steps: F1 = -0.6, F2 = -5.7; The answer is -3.6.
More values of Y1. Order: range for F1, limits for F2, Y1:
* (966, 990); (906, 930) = -0.1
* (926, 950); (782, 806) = -1.4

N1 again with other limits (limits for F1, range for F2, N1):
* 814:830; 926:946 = -407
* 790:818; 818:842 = -72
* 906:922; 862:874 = -290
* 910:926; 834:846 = -153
